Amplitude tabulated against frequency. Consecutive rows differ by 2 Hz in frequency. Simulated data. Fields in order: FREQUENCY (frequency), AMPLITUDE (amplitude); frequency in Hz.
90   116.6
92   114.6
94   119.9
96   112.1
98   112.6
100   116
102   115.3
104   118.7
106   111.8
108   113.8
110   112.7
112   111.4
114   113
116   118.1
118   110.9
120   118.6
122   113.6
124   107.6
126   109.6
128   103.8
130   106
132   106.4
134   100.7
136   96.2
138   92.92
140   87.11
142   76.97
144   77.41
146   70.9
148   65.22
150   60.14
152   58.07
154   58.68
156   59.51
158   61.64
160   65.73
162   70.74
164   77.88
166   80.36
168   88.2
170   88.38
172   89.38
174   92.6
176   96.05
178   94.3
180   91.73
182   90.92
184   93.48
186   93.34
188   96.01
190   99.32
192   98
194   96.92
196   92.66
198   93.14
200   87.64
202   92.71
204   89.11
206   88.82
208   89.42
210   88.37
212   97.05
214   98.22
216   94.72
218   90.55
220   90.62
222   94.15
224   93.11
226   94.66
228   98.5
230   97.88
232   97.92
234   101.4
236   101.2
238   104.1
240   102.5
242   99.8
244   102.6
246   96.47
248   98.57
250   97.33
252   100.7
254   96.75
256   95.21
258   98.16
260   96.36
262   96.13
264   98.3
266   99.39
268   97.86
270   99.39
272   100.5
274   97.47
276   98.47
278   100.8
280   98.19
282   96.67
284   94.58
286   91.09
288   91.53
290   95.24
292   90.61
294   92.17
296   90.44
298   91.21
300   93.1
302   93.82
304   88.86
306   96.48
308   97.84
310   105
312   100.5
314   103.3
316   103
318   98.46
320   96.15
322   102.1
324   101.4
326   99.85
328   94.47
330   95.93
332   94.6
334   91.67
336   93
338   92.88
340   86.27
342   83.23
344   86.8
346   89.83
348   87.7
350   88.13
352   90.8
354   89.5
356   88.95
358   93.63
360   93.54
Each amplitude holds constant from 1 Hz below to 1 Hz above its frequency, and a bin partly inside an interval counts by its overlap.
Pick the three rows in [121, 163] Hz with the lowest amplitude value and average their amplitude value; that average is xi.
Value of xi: 59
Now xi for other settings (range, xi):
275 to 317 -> 90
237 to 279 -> 96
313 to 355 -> 85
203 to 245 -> 89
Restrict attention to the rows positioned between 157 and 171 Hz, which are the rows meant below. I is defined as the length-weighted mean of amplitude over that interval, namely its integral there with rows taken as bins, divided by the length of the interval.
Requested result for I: 76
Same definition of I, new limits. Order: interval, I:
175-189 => 94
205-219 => 92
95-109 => 114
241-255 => 99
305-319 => 101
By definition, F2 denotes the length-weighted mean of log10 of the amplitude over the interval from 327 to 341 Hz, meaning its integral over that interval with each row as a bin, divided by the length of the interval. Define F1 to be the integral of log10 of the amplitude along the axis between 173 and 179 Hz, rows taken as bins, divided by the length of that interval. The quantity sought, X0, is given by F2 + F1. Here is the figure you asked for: 3.94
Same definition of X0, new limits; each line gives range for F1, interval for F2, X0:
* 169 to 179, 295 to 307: 3.93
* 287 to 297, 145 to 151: 3.78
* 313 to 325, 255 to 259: 3.99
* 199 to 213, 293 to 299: 3.92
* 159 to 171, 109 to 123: 3.95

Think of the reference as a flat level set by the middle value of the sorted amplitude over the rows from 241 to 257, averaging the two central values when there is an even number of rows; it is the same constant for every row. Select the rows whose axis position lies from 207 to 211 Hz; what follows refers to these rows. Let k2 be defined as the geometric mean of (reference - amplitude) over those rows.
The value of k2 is 9.0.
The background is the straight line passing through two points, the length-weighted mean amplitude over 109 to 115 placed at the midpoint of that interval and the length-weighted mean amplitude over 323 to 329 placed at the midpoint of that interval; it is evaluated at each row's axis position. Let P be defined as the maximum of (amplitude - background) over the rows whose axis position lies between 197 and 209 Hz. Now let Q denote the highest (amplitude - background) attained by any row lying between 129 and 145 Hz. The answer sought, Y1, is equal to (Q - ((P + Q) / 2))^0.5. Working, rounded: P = -14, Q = -5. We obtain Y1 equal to 2.1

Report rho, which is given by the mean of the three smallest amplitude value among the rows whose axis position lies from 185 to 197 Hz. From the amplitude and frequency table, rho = 94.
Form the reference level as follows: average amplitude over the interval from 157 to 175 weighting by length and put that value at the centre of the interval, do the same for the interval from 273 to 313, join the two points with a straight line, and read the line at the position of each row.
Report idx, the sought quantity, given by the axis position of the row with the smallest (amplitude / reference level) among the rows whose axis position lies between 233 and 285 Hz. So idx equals 284 Hz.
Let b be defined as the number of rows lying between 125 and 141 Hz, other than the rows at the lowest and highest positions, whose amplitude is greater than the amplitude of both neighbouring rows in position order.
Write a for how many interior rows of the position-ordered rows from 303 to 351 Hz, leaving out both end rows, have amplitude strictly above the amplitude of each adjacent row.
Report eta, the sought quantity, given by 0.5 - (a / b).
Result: -5.5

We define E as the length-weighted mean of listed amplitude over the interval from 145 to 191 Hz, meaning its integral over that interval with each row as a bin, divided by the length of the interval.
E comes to 80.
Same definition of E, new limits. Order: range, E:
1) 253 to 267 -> 97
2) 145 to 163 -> 63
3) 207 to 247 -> 97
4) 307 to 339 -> 98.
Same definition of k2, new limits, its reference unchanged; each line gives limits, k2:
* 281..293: 3.9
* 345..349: 9.1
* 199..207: 8.1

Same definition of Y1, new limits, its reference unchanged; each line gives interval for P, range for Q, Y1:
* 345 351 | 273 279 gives 1.8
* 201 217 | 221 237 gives 1.5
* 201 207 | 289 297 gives 2.0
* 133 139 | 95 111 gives 2.8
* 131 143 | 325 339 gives 1.7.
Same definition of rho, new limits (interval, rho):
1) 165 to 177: 86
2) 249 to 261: 96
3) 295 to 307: 90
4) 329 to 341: 90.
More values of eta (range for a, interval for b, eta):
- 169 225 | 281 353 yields -0.4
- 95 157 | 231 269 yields -0.6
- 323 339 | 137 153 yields -1.5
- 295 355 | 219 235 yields -3.5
